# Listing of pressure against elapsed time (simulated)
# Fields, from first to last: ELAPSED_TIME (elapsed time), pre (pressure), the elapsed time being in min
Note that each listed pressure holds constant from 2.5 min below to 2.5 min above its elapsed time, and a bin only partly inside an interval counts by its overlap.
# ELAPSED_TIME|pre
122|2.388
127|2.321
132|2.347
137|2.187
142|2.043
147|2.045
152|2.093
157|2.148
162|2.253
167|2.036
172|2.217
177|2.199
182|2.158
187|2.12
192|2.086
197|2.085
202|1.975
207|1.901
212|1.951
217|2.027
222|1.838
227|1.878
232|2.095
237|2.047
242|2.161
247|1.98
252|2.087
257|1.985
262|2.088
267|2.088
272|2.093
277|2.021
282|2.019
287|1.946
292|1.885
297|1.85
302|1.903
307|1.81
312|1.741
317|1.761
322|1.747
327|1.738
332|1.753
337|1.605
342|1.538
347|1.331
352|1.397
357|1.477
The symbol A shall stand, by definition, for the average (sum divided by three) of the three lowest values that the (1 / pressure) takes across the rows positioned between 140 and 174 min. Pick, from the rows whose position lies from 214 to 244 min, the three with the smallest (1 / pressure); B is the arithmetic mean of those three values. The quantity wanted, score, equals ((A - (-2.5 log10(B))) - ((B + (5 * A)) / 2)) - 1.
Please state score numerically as -2.72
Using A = 0.45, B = 0.48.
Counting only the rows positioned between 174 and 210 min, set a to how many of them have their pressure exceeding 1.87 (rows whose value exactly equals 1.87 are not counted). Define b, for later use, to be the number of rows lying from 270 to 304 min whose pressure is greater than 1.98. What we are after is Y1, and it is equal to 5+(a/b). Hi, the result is 7.3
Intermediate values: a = 7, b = 3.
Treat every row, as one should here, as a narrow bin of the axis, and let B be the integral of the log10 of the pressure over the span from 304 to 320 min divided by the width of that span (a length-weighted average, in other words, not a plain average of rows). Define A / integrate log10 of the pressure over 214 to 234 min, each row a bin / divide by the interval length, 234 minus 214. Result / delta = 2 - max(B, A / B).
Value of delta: 0.8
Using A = 0.29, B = 0.25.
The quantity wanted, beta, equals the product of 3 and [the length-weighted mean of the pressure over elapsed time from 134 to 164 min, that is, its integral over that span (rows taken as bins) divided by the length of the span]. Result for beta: 6.4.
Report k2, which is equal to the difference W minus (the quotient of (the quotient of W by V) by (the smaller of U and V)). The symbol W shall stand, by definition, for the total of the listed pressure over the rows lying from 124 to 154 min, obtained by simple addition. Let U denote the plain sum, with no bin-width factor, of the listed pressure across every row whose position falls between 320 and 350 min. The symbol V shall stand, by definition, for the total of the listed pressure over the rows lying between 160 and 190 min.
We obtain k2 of 12.9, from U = 9.7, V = 13.0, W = 13.0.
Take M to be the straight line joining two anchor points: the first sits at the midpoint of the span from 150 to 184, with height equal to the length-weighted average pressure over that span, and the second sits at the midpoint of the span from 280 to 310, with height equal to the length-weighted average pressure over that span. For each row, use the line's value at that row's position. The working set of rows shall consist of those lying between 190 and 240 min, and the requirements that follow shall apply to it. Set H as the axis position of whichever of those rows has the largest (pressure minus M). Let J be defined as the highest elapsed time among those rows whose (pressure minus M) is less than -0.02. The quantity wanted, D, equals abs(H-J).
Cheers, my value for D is 5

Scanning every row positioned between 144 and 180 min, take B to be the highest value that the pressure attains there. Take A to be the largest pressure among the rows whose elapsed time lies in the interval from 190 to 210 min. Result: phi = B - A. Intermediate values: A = 2.086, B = 2.253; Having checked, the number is 0.2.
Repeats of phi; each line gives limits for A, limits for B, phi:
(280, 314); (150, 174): 0.2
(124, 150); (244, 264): -0.3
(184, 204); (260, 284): 0.0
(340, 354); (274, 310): 0.5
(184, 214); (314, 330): -0.4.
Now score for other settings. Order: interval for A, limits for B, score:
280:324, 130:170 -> -2.87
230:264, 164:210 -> -2.79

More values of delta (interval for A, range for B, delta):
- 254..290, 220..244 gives 1.0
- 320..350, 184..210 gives 1.3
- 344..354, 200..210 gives 1.5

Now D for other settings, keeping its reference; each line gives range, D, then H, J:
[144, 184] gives 5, 162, 167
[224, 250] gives 15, 242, 227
